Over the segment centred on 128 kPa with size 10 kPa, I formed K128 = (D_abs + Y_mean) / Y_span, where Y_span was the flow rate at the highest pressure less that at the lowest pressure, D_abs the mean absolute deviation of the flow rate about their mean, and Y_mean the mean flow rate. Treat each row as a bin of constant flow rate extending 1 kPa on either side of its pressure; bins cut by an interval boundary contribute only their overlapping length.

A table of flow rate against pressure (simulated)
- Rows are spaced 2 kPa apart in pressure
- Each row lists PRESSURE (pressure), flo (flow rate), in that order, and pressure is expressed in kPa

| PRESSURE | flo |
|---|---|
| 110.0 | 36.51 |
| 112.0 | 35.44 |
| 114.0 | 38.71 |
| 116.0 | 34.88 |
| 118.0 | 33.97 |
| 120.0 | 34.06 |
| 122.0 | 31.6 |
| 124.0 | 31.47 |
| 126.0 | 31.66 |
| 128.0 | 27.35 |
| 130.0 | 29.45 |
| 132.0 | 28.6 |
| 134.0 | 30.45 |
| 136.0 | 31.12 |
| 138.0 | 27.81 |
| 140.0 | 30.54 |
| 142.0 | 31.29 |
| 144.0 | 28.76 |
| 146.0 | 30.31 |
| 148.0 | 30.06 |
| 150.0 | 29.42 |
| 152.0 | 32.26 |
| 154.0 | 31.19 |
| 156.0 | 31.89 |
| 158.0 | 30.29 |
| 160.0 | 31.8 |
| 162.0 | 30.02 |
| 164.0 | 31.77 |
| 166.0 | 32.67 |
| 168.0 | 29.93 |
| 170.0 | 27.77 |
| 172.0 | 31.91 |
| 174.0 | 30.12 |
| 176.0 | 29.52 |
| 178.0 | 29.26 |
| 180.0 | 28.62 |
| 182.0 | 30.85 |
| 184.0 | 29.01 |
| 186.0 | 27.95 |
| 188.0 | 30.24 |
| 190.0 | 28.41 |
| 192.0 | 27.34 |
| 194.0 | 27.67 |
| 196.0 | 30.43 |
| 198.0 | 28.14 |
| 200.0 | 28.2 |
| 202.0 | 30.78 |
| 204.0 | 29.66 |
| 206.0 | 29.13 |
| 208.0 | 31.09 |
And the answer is -11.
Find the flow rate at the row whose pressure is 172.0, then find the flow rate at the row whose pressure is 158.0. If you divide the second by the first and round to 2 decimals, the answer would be 0.95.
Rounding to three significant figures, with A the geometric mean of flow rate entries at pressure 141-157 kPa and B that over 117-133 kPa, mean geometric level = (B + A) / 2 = 30.8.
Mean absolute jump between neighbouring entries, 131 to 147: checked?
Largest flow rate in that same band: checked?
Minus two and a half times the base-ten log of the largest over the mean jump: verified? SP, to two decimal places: -3.03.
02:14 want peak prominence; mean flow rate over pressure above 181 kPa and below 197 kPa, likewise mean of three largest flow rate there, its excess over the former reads 1.5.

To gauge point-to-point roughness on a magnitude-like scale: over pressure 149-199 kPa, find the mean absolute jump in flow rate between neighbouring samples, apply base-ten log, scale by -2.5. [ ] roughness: -0.56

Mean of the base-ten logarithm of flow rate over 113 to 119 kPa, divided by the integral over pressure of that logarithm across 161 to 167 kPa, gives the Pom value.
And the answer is 0.173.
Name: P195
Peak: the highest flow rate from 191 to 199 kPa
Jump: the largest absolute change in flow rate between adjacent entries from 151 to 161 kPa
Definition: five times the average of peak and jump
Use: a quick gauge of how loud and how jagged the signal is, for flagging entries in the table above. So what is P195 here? 80.1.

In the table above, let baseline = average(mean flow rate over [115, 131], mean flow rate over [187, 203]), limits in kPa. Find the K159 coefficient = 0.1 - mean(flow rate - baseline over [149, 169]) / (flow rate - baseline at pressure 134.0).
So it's -7.9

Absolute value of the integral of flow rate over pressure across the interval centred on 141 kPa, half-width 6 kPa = 360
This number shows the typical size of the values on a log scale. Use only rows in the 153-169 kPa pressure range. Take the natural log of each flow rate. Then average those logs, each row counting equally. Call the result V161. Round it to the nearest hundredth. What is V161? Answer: 3.44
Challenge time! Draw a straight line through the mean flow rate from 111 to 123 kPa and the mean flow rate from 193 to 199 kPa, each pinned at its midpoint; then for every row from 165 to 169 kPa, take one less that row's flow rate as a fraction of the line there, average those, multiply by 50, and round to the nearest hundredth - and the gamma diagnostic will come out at -0.54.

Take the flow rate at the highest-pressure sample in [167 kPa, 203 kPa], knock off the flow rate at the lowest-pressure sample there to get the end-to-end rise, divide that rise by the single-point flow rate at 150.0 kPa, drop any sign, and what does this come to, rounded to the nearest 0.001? 0.029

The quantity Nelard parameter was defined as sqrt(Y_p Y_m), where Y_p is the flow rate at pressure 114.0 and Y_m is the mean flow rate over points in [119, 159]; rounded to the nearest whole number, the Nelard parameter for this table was 34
